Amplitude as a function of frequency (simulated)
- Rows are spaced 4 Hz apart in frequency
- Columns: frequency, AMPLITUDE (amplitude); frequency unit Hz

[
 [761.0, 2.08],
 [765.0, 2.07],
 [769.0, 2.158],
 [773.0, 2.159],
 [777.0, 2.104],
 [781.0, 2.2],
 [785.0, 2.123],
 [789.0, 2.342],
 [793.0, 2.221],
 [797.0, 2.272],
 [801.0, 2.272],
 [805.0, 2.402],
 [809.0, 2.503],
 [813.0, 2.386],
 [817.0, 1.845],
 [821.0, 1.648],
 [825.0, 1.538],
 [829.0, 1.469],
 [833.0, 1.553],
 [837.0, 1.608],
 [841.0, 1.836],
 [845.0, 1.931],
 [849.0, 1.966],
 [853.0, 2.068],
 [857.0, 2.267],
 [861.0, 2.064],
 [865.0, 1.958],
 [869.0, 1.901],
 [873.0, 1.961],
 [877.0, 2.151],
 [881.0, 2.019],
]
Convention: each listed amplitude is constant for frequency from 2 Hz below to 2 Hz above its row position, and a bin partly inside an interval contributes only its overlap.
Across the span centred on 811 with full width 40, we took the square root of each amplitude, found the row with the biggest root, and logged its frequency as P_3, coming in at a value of 809.0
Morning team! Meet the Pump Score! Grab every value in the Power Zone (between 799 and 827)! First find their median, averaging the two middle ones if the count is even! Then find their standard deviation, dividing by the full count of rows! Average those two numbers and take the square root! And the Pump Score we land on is 1.149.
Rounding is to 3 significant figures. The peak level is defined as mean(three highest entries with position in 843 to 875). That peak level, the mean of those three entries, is 2.13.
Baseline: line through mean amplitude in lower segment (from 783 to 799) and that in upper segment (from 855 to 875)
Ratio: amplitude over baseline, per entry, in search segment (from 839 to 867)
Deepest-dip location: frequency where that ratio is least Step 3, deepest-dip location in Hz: 841.0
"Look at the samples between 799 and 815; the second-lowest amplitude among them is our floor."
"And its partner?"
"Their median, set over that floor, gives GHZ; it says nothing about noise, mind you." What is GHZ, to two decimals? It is 1.00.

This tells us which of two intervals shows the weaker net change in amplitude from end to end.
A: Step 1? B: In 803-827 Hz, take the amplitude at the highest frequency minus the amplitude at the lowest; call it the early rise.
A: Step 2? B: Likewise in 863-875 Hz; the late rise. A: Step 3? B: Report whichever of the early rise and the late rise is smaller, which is -0.9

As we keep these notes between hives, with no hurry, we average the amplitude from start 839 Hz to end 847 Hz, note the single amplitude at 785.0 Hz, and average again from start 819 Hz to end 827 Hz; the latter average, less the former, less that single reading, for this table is -2.4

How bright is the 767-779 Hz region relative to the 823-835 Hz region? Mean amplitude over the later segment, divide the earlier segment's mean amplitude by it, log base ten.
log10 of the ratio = 0.15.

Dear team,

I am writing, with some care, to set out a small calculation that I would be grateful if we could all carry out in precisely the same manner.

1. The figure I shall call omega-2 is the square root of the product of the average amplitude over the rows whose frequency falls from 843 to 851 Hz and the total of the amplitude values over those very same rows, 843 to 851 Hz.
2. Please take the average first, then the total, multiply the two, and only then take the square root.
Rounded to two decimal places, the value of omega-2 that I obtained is 2.76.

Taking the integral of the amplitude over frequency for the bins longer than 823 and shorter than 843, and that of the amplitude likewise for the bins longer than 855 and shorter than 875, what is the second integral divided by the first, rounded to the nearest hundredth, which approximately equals 1.27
